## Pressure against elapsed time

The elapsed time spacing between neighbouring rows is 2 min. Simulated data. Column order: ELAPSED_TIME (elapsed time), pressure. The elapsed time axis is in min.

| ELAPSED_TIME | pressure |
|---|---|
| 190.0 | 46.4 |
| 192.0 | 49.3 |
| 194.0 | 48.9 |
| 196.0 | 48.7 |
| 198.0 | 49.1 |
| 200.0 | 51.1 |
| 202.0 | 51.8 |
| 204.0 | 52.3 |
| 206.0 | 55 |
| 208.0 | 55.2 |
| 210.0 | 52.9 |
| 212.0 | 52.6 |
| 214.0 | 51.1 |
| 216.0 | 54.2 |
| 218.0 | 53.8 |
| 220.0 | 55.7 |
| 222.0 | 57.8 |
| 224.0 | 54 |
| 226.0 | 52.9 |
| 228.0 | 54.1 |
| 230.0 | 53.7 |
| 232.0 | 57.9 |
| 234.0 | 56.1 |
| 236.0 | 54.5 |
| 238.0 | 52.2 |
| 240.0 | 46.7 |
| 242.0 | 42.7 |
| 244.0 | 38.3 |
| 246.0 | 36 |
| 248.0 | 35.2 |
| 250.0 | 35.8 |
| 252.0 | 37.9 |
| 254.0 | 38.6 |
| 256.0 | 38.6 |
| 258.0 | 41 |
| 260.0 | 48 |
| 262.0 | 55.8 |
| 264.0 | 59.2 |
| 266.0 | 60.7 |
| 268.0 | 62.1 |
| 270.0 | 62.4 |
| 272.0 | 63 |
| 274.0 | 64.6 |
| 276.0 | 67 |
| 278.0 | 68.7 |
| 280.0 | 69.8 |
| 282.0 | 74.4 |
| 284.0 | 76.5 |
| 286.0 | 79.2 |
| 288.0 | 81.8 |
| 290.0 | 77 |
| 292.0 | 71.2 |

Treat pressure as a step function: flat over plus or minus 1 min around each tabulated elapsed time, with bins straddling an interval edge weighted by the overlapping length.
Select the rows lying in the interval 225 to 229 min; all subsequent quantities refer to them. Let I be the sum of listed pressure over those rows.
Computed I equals 107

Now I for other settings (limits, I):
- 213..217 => 105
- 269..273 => 125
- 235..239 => 107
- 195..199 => 98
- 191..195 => 98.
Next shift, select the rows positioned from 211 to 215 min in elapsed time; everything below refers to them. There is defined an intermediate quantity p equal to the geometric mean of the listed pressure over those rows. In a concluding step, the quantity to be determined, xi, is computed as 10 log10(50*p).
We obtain 34.14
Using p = 51.8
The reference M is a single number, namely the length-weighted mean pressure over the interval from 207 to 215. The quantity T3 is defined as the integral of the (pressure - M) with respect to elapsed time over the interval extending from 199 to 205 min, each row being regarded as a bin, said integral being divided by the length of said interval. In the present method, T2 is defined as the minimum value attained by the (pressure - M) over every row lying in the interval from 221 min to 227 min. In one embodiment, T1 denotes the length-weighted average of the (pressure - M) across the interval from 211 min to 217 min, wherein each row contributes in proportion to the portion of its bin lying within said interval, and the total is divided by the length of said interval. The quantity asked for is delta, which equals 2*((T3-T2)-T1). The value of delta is -2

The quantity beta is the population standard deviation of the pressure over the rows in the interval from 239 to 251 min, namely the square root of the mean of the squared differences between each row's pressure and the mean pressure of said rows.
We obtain 4.2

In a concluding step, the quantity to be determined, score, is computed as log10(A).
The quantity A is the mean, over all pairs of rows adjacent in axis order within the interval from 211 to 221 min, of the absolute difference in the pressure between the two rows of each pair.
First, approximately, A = 1.7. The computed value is 0.24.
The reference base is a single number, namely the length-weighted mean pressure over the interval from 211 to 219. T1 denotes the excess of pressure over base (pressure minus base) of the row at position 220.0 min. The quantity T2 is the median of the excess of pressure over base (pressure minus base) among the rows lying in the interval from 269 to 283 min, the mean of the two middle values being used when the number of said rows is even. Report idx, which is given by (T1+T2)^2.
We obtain 284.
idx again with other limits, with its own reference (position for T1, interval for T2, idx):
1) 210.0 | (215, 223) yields 4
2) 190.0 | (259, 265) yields 13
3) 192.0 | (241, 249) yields 376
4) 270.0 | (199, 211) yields 84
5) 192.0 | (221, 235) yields 6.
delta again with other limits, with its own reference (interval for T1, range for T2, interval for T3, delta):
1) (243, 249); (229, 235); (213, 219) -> 32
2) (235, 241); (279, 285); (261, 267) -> -19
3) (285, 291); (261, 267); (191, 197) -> -66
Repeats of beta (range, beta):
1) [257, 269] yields 7.6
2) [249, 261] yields 3.9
